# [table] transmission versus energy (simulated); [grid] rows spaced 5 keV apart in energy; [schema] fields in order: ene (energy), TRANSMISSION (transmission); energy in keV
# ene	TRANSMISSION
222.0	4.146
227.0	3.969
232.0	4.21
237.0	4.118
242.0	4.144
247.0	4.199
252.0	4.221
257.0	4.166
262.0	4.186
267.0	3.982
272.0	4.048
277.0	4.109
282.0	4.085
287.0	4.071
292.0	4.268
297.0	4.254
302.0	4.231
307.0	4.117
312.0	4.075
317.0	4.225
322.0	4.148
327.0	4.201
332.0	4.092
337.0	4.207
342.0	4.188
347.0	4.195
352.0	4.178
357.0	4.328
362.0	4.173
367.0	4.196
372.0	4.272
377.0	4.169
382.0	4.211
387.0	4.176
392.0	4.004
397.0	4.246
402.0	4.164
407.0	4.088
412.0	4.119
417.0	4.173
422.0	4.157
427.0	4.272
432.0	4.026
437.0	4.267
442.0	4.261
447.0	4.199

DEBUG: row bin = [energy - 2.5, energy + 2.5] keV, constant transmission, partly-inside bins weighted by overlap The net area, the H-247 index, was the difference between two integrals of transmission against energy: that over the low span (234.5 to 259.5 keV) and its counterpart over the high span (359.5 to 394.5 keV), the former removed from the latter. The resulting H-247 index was 42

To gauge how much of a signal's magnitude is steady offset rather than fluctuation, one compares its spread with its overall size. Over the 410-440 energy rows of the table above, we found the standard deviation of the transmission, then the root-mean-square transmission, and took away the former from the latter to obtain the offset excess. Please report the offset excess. 4.08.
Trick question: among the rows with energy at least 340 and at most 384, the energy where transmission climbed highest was 357.0 keV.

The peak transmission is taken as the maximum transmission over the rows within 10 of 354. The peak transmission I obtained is 4.328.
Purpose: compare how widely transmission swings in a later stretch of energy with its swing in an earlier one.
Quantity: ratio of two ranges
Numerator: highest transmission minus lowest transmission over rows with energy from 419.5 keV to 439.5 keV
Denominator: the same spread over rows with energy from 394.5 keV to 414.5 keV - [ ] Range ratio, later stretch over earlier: 1.6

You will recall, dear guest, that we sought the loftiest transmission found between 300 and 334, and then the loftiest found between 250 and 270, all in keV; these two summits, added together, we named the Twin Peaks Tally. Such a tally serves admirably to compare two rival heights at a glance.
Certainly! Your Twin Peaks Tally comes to 8.45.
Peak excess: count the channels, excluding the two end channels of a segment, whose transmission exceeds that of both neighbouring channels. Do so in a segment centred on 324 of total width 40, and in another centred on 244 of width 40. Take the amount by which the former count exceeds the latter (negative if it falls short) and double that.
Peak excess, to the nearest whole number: 2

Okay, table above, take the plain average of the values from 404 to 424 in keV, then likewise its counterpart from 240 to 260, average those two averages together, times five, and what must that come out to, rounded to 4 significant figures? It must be 20.79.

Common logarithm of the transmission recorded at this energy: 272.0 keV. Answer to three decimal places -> 0.607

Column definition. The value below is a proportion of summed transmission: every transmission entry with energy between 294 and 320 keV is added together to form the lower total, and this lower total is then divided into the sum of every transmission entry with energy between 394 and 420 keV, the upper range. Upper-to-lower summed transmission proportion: 0.99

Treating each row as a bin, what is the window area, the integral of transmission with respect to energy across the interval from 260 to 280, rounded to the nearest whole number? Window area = 82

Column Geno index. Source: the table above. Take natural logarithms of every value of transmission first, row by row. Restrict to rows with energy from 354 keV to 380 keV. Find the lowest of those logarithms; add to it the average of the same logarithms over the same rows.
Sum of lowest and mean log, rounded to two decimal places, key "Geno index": 2.87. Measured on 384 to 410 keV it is 2.81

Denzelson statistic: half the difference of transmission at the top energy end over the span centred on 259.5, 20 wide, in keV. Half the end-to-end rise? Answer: -0.12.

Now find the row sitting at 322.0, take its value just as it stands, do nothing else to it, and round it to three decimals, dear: 4.148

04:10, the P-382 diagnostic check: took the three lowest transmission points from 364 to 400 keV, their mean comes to 4.12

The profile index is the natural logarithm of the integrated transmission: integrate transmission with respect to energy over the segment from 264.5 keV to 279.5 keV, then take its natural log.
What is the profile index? 4.1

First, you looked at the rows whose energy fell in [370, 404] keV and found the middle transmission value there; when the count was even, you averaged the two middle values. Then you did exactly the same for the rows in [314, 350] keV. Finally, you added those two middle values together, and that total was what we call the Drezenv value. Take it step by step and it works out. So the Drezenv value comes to 8.37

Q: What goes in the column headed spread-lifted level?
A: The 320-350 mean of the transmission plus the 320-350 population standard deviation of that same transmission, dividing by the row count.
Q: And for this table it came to 4.21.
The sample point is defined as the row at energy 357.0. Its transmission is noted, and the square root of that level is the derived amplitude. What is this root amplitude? 2.08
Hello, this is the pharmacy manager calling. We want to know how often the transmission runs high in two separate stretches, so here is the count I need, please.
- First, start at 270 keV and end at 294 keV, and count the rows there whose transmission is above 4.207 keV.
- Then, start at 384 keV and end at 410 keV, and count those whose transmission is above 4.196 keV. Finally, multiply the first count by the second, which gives 1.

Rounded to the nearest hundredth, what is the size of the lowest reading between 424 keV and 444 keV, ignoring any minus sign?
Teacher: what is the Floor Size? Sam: 4.03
